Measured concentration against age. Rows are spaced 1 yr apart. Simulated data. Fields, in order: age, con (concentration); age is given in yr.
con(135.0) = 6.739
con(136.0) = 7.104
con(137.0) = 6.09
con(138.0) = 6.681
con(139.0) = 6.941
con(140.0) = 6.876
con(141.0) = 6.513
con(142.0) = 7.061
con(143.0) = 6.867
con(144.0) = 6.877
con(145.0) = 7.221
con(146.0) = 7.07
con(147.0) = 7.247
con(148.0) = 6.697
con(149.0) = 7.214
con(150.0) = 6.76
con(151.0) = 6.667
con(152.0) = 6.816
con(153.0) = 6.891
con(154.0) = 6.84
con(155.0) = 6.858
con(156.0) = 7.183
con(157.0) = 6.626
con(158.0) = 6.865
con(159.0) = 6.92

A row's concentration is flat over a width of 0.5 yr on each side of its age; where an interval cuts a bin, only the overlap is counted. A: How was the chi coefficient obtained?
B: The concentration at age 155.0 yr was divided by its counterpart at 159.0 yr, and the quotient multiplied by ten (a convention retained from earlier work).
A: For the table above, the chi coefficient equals 9.9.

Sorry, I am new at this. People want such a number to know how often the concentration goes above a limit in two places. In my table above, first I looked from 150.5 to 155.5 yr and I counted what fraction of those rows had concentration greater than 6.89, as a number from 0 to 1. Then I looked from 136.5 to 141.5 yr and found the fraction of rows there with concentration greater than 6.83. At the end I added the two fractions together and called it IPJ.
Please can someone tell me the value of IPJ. 0.60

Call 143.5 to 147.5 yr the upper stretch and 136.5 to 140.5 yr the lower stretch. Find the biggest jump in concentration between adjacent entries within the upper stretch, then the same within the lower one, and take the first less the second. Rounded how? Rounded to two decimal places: -0.25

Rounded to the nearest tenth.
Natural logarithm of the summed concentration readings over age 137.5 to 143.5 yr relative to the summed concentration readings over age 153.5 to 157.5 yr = 0.4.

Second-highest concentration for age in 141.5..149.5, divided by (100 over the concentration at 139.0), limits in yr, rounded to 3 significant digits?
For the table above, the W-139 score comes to 0.501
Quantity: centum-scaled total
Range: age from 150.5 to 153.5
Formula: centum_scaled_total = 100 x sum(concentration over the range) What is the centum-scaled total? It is 2037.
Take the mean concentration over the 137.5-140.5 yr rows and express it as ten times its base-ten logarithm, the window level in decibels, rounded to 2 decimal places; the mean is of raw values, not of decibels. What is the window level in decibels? 8.35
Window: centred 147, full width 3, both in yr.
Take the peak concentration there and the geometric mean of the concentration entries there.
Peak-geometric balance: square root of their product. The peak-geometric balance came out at 7.12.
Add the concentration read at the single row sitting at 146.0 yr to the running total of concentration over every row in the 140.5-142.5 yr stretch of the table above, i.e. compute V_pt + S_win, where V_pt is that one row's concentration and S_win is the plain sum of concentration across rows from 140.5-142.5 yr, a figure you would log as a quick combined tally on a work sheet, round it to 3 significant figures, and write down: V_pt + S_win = 20.6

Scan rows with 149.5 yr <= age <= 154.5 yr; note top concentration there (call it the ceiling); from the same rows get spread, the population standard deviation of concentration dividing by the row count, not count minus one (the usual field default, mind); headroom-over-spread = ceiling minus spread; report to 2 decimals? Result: 6.81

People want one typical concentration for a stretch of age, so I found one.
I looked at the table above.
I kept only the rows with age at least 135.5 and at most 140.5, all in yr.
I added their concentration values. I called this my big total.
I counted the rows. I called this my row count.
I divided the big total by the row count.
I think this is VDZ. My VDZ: 6.74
